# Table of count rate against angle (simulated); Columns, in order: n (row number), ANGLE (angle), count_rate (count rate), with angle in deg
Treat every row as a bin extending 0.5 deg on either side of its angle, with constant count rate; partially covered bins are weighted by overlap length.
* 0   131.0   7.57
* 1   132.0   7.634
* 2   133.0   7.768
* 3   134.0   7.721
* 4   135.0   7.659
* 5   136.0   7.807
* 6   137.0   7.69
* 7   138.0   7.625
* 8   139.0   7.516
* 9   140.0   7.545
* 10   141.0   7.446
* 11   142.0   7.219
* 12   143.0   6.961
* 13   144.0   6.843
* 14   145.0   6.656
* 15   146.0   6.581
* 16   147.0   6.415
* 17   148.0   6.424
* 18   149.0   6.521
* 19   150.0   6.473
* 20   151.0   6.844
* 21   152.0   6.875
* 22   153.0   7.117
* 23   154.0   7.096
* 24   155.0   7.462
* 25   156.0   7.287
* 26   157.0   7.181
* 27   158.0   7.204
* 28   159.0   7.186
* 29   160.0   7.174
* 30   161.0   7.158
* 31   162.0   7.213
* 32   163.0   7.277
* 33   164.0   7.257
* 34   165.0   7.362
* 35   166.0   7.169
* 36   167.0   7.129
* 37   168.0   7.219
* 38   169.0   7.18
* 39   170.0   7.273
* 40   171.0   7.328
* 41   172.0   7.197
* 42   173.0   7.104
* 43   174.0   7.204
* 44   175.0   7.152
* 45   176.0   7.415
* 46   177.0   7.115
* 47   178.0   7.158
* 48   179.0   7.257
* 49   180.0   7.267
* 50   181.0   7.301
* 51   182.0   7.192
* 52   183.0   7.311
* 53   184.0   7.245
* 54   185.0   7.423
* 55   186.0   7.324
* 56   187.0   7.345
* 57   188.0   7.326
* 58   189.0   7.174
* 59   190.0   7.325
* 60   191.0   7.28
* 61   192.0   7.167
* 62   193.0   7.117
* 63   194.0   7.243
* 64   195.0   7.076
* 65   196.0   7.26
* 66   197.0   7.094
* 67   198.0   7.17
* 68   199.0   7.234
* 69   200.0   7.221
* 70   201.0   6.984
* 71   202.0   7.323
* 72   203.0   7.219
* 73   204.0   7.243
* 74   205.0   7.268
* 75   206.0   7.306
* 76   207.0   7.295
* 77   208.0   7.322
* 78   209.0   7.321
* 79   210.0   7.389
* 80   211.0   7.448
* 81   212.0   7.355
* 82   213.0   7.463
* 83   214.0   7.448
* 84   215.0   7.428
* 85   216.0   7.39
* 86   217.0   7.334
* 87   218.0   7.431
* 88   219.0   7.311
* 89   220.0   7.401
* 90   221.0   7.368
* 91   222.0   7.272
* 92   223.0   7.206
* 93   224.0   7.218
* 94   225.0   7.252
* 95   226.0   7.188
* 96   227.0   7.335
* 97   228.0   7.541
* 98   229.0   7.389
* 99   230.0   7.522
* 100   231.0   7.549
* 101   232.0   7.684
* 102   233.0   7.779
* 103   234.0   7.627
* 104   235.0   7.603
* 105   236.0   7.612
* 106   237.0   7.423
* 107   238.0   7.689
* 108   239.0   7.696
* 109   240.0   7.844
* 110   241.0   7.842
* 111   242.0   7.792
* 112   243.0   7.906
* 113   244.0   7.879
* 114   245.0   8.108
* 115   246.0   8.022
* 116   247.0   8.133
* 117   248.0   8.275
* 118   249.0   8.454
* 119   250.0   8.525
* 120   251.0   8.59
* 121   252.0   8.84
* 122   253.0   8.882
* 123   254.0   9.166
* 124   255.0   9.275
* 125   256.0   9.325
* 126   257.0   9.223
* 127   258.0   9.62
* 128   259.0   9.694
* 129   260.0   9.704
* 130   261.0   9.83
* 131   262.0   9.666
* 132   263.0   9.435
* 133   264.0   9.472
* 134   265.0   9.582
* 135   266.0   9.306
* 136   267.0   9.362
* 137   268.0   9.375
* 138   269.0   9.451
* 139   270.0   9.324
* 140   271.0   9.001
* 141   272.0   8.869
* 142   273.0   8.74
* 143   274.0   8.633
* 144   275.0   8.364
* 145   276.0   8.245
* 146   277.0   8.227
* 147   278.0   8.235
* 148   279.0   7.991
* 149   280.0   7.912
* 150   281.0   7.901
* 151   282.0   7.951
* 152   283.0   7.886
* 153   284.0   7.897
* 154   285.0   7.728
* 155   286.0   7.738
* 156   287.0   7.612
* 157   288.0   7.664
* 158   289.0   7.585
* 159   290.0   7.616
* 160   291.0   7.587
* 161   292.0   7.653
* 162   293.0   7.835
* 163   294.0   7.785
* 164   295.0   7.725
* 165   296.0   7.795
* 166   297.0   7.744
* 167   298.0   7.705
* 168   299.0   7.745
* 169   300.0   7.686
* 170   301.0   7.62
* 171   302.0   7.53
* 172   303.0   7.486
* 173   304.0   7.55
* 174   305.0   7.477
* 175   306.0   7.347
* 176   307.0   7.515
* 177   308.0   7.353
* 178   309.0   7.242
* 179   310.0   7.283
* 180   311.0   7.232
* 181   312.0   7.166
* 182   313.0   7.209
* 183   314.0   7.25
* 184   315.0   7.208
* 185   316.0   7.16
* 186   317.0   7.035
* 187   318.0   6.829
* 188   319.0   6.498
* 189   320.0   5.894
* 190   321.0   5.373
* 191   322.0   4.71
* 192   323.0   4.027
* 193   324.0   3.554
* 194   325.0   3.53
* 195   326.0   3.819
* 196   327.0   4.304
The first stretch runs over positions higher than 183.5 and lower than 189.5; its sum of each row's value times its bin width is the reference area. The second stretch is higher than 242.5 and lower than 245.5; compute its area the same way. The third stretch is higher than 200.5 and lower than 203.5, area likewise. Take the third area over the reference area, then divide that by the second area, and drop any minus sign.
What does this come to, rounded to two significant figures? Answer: 0.021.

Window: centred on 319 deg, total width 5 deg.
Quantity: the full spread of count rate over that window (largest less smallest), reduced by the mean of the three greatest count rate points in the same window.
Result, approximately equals -5.1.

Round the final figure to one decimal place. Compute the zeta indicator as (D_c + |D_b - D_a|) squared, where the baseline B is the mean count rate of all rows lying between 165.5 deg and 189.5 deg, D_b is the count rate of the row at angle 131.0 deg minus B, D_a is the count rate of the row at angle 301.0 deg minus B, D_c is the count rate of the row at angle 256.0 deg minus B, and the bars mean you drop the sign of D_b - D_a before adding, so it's 4.5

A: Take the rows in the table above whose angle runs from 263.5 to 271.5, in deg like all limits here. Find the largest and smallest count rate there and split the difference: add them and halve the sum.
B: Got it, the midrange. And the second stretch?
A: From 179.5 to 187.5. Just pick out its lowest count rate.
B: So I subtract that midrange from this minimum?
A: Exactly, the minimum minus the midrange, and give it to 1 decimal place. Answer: -2.1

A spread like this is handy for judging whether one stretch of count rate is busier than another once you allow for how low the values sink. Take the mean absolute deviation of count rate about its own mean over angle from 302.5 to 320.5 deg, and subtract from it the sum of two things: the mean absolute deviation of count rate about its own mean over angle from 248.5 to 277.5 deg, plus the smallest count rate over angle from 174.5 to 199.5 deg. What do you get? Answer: -7.2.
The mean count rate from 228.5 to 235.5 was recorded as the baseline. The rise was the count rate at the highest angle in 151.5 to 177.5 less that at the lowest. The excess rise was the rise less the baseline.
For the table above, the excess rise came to -7.4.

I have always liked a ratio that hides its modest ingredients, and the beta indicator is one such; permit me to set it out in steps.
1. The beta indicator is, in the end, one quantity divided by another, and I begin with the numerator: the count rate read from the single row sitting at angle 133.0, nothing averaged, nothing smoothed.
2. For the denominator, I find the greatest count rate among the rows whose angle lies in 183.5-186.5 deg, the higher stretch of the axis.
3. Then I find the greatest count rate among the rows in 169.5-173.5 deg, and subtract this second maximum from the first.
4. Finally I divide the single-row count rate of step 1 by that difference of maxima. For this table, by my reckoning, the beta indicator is 82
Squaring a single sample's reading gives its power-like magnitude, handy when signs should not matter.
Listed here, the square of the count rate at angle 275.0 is 70.0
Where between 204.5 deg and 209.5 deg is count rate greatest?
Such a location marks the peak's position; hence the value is 208.0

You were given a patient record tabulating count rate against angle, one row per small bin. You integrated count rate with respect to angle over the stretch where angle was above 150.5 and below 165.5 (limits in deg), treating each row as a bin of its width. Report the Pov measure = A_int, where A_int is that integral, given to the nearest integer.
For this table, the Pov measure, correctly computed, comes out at 108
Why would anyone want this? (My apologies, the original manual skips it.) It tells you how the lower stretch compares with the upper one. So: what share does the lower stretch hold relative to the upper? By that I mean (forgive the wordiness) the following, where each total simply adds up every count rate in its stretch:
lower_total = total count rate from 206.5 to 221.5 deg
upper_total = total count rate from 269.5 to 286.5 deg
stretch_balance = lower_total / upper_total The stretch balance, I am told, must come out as 0.8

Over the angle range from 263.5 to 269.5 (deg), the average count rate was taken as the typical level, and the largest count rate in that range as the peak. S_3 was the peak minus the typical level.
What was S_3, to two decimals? 0.16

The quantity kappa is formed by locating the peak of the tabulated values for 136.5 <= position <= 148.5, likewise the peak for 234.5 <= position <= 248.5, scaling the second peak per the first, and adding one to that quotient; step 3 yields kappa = 2.08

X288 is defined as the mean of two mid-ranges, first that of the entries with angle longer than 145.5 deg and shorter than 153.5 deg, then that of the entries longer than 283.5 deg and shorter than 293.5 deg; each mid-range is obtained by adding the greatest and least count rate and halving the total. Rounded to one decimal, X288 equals 7.3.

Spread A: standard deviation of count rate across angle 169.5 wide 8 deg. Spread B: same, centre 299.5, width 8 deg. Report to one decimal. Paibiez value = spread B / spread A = 1.5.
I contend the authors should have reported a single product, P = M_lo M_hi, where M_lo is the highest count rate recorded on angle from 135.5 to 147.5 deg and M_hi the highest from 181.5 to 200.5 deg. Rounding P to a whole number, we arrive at 58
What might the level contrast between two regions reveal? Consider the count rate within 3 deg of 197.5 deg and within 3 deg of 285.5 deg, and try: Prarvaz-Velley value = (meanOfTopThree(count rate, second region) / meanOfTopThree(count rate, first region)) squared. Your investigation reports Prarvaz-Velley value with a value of 1.17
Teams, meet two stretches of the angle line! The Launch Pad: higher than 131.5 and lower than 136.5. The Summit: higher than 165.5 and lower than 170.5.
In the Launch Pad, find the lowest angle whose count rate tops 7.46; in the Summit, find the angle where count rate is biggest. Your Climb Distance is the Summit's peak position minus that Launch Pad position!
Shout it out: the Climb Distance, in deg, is 38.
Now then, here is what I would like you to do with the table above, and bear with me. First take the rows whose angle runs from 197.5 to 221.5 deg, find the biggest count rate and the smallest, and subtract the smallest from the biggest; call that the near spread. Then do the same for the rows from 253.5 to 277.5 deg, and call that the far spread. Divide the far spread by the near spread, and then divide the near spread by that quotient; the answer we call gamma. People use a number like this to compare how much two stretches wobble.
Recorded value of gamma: 0.14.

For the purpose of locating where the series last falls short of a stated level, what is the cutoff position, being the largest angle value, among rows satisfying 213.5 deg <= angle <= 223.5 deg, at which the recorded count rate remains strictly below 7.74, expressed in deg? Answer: 223.0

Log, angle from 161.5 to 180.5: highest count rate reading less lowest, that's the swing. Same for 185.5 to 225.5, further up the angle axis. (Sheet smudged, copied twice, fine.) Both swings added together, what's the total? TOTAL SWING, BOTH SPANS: 0.8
